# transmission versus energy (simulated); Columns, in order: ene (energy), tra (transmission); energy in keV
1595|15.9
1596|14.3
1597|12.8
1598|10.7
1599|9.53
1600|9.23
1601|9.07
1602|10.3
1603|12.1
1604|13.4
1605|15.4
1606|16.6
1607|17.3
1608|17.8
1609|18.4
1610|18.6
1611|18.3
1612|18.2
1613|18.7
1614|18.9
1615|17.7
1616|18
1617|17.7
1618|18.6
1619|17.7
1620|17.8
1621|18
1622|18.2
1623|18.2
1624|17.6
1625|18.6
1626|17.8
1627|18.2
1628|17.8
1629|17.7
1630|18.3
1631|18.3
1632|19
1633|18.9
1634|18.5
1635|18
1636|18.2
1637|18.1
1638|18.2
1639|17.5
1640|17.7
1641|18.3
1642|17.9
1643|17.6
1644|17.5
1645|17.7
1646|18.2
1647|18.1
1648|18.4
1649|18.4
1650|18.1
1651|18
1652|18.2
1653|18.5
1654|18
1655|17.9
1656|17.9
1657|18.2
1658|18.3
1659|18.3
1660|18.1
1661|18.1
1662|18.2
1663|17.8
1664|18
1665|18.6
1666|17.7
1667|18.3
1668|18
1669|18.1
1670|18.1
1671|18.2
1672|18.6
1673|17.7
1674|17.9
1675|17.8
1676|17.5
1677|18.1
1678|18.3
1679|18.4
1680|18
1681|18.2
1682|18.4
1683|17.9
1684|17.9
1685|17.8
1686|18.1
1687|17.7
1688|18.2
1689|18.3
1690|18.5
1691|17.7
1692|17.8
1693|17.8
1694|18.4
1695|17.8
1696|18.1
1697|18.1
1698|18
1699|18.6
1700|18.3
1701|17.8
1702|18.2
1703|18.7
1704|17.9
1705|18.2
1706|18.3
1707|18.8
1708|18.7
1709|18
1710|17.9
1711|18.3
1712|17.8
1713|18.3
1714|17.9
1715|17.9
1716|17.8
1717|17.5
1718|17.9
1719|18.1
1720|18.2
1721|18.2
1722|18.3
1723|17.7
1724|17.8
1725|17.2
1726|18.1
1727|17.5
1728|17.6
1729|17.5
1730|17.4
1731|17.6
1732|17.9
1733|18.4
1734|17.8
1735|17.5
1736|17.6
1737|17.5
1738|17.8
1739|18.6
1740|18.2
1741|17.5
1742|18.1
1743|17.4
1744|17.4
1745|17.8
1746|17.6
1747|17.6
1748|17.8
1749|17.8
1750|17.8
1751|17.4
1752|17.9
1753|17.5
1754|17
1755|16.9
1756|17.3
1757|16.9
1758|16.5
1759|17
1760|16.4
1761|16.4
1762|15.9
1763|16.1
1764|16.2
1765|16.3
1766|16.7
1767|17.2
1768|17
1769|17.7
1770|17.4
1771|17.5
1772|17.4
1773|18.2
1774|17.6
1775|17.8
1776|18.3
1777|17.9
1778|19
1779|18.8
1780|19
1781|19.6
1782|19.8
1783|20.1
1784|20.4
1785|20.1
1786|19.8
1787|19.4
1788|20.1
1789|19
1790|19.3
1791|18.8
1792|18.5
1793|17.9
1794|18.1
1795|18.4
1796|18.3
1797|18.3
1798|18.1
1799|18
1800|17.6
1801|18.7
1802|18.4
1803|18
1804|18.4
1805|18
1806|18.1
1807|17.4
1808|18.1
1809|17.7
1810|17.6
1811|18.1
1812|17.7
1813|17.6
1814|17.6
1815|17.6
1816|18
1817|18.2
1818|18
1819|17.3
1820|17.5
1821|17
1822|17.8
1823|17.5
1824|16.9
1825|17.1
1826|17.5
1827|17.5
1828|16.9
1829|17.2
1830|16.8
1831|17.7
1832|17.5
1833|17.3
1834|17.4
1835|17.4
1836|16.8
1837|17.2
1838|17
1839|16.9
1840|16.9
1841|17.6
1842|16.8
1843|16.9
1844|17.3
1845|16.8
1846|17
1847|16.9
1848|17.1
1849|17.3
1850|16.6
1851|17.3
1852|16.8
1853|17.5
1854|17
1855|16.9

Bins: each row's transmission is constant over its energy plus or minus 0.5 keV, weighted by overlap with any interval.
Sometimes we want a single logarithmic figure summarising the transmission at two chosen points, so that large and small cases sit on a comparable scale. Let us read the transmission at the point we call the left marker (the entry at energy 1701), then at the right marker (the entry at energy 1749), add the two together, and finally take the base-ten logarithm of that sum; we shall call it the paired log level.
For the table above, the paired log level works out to 1.551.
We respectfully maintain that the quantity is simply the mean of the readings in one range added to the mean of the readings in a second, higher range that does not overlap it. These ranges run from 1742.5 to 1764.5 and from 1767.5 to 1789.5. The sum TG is 35.84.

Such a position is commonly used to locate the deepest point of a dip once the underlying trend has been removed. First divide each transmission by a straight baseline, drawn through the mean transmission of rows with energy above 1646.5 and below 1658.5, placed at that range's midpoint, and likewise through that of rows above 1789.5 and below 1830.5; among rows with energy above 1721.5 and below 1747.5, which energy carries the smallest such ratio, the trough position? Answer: 1725 keV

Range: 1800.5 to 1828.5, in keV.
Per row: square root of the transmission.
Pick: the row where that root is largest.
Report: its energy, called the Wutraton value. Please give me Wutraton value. 1801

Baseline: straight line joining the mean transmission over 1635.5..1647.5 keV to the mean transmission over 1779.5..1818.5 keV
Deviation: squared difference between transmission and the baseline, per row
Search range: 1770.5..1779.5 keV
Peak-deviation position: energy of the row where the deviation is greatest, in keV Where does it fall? 1772 keV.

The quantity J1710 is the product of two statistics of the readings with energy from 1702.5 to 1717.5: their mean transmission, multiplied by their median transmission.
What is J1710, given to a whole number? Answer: 326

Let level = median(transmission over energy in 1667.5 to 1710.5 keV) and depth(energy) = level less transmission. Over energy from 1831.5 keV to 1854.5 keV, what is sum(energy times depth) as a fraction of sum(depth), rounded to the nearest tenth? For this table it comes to 1843.5 keV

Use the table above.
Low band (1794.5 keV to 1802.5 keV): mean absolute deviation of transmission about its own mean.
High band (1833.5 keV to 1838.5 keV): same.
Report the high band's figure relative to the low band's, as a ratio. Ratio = 0.85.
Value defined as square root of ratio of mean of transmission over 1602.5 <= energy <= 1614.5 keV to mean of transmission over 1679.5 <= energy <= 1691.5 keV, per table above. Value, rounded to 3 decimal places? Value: 0.970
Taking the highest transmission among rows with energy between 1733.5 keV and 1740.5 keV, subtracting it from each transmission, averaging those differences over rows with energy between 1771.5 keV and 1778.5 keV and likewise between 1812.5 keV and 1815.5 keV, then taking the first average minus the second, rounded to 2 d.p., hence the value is 0.43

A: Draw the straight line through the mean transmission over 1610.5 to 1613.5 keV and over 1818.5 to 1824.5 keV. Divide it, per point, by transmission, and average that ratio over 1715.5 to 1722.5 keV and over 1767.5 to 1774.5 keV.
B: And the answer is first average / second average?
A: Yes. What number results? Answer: 0.99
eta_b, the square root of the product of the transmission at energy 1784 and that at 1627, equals 19.3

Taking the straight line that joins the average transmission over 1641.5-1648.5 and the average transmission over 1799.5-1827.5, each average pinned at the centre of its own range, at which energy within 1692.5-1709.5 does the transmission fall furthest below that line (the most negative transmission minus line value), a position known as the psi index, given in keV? 1693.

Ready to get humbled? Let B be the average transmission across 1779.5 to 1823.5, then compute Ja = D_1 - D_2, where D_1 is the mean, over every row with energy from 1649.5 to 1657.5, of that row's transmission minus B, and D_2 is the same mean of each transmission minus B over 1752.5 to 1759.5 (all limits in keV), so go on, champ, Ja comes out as 1.1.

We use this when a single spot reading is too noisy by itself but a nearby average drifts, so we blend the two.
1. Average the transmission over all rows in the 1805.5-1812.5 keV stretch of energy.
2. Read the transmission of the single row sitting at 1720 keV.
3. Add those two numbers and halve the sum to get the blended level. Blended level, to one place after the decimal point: 18.0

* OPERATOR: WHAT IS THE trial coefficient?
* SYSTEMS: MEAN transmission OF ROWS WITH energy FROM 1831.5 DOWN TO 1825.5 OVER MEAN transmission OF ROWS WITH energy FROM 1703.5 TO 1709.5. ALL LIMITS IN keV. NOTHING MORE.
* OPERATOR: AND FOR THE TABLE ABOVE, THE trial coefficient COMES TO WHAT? 0.94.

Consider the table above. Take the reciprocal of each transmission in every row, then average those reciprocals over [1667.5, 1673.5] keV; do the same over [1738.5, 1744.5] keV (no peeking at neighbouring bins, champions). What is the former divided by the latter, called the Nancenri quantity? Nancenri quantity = 0.99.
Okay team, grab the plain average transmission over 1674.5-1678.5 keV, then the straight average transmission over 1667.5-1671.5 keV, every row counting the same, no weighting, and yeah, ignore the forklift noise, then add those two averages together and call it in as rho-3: 36.0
